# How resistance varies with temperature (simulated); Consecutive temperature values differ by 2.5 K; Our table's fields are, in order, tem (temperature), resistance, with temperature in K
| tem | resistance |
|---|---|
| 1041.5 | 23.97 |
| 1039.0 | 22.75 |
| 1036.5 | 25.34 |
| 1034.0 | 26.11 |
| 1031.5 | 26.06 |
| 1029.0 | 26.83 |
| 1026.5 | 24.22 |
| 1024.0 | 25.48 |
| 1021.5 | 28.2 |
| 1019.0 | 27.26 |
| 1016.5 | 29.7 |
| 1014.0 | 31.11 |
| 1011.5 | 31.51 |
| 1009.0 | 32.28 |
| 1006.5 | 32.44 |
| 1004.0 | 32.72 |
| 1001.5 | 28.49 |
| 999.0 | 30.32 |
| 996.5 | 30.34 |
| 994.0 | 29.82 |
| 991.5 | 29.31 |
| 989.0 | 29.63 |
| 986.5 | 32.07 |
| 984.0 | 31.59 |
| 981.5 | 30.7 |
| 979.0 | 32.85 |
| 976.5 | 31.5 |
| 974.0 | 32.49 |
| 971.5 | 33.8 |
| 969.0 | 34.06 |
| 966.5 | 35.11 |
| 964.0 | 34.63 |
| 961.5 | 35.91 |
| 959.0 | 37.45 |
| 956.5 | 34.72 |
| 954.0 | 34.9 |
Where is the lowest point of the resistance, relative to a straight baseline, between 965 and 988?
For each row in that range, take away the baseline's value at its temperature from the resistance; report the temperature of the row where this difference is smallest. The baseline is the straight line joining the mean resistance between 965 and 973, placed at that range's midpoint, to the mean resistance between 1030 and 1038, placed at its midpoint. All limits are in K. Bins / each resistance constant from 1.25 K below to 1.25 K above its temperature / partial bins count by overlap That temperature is 981.5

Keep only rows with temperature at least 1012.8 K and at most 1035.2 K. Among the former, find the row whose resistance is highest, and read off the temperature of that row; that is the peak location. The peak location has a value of 1014.0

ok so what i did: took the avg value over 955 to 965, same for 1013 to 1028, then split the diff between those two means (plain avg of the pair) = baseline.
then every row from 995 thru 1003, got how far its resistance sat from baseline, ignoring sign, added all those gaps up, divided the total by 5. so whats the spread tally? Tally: 1.2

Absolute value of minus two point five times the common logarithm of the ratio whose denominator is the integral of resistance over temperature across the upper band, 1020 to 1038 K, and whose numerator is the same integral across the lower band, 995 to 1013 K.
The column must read 0.20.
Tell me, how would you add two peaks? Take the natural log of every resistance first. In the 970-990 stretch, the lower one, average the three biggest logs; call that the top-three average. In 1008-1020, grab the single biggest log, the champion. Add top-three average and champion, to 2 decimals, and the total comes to 6.97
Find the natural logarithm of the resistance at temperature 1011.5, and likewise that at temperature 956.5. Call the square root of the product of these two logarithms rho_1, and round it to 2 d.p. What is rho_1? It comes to 3.50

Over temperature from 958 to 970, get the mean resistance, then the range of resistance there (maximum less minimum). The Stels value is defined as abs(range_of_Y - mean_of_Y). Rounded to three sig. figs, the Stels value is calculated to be 32.0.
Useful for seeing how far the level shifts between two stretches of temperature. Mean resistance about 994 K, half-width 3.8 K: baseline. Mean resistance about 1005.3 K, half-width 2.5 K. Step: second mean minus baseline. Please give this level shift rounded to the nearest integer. 3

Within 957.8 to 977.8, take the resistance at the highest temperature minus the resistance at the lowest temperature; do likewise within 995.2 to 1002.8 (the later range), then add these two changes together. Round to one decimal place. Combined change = -7.8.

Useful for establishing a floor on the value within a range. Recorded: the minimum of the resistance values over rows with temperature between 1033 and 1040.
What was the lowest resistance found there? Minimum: 22.75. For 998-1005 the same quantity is 28.49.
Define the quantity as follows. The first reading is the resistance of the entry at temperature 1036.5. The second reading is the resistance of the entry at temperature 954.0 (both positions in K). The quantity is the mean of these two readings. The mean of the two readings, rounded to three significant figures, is 30.1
